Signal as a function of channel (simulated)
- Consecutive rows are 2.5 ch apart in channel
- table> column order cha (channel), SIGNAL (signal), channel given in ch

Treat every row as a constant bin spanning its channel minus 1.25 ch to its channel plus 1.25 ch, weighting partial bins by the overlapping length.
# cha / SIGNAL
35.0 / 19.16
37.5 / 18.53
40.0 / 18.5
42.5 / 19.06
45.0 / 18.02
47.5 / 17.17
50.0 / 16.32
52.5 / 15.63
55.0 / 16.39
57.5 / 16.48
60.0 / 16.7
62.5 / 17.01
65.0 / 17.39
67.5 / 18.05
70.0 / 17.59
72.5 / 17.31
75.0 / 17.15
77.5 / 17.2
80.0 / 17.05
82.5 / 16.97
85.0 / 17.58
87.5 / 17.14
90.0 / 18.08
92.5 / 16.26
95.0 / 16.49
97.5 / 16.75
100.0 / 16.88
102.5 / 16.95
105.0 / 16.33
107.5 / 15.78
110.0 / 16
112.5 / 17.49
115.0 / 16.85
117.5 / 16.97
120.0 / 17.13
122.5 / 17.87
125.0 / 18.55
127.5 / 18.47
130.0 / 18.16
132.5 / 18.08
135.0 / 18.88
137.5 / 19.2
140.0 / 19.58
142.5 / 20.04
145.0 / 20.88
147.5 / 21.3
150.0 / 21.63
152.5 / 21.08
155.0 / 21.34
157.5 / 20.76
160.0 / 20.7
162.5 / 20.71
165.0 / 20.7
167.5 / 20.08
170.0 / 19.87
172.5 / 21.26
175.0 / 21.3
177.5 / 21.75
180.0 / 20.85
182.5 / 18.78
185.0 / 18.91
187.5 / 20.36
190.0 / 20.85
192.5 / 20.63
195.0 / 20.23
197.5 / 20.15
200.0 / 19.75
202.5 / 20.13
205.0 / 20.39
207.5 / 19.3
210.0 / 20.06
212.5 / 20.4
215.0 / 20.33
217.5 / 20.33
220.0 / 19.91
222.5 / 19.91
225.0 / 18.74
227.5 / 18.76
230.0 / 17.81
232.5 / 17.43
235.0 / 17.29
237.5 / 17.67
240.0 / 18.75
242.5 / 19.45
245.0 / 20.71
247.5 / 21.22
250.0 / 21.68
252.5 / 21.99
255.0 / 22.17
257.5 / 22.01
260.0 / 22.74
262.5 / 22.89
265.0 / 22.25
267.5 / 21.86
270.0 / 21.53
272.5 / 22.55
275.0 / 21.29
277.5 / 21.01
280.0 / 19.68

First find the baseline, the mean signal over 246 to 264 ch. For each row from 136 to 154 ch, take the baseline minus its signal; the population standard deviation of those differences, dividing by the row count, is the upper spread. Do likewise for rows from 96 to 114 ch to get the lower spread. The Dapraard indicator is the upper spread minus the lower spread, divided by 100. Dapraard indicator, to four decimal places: 0.0031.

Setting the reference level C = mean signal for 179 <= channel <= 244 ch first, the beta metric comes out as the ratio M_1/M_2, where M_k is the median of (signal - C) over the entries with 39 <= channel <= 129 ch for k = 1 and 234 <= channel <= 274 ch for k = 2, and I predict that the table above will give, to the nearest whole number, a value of -1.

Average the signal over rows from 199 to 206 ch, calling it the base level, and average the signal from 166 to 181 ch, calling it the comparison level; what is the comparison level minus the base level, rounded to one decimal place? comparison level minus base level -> 0.8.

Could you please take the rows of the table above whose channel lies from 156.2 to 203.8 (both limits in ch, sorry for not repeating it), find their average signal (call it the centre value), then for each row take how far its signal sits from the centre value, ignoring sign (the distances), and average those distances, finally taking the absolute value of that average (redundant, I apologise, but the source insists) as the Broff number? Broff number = 0.57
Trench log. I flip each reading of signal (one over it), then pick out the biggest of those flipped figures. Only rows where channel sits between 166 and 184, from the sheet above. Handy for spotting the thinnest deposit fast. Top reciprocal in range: 0.053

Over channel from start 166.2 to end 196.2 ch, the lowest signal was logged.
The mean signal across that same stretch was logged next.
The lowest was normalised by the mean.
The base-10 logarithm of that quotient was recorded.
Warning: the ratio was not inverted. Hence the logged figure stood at -0.036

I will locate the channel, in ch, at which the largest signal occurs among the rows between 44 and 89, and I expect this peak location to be 67.5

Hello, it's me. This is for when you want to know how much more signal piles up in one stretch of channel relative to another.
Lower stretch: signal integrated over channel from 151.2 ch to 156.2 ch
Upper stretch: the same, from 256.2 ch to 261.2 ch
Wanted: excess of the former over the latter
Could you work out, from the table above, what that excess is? -5.8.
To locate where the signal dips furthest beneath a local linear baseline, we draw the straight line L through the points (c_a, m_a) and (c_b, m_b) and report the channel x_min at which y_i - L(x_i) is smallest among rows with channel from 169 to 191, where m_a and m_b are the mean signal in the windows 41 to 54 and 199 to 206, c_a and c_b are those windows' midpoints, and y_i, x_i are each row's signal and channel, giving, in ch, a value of 182.5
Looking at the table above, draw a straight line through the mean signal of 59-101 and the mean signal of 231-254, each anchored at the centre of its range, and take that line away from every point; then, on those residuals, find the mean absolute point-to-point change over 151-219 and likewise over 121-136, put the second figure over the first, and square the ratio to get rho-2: 0.7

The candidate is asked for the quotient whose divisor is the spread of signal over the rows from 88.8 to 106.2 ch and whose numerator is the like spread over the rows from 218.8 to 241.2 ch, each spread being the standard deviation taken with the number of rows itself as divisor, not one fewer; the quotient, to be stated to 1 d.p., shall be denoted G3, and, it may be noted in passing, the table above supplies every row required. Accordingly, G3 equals 1.6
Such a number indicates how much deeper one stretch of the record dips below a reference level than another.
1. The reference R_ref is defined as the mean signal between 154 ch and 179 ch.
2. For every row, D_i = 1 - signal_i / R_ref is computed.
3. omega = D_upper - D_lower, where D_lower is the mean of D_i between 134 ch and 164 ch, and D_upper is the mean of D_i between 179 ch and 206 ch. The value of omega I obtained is 0.02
